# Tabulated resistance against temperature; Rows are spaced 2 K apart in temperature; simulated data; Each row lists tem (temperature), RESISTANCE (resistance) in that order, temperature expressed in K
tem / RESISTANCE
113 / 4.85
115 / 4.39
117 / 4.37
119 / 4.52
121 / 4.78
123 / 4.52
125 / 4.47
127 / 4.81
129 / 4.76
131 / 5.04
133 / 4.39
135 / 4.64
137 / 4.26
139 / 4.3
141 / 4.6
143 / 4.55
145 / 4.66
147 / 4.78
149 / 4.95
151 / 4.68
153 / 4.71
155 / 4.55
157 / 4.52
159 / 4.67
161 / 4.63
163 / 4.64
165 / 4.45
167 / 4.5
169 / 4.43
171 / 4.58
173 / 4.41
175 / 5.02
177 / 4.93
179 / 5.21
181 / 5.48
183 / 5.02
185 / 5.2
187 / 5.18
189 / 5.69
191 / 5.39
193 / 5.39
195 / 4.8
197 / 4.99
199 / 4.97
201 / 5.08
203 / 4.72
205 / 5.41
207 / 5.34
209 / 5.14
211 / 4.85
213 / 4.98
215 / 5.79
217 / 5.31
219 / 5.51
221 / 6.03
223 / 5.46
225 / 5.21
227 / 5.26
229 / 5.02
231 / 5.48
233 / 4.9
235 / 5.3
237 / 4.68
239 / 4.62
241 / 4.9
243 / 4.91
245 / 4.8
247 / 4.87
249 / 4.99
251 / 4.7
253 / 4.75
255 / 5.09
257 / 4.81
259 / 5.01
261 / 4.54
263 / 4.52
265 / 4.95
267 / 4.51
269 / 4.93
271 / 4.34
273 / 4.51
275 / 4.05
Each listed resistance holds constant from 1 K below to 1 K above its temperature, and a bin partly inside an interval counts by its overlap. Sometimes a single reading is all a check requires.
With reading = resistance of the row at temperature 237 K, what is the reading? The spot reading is 4.68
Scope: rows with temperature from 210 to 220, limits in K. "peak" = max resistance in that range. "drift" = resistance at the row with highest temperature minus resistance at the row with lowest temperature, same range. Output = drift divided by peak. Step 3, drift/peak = 0.11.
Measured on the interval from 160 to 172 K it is -0.01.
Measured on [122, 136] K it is 0.02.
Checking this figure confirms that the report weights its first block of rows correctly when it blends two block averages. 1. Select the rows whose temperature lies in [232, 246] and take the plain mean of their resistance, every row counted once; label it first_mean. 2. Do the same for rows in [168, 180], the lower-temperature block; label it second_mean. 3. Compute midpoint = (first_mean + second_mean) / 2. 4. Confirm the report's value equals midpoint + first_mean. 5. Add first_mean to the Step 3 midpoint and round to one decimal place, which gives 9.7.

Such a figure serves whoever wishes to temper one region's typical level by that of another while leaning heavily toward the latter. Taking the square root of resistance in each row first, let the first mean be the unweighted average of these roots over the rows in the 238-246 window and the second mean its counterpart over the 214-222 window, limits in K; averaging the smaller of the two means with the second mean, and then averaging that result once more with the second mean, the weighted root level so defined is 2.33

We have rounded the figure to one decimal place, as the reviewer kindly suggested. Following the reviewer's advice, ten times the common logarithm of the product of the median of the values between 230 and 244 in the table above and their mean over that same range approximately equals 13.9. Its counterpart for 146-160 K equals 13.4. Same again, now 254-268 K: 13.6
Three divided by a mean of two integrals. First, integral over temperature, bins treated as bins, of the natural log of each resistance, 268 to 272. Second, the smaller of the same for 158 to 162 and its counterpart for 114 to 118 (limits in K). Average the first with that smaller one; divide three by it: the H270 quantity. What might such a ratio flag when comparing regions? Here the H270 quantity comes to 0.499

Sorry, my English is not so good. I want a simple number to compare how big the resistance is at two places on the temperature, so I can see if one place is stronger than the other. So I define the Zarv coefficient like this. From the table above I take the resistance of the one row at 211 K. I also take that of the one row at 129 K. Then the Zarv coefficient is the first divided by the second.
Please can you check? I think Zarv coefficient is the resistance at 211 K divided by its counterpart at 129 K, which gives 1.019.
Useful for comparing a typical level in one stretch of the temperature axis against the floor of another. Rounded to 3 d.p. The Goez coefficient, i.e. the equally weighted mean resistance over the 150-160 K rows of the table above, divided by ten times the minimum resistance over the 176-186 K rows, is 0.094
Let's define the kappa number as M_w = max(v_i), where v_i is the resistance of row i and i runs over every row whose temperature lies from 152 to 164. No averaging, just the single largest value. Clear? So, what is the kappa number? 4.71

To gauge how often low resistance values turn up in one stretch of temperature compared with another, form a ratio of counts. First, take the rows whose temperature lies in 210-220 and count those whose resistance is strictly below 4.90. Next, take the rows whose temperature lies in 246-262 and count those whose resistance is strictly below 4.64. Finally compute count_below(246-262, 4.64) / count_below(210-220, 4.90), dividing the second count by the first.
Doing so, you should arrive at 1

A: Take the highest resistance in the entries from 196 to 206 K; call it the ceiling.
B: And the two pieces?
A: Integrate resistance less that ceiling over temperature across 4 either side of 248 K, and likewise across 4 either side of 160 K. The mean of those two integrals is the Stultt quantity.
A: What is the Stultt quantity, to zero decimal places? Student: -5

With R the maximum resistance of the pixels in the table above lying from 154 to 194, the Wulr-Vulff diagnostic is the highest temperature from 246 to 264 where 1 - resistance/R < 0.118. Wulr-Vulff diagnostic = 255 K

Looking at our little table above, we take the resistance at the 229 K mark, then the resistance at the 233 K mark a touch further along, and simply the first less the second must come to 0.12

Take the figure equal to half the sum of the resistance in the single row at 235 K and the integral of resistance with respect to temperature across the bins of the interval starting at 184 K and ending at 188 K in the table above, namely 13.0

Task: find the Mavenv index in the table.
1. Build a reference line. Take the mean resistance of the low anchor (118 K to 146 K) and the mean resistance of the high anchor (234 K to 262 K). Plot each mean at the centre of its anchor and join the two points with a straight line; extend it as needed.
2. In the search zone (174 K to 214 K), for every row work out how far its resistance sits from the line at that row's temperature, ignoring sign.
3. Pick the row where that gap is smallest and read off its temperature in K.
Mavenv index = 203 K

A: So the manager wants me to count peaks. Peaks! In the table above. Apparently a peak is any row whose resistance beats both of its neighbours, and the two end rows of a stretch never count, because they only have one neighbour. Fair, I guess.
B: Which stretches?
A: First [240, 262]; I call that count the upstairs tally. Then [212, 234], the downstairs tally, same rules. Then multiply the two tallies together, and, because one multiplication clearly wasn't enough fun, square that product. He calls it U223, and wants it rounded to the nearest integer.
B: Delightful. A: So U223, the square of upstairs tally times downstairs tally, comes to 256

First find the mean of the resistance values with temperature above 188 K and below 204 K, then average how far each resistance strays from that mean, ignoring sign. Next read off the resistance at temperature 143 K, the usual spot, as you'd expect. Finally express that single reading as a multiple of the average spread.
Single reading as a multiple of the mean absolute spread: 17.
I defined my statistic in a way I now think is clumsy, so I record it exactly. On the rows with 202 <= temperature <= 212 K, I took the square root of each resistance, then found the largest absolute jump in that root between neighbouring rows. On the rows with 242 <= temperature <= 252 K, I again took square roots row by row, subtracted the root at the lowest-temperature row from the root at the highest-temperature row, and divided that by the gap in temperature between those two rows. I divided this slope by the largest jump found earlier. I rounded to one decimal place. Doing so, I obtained 0.0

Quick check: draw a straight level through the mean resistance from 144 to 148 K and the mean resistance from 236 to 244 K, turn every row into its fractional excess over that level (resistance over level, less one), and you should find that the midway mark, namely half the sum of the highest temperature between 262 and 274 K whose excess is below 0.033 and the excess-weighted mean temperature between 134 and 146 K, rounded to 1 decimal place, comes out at 206.0 K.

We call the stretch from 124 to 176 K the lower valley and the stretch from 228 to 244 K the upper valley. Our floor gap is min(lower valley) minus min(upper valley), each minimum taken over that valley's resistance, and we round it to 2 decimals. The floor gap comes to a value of -0.36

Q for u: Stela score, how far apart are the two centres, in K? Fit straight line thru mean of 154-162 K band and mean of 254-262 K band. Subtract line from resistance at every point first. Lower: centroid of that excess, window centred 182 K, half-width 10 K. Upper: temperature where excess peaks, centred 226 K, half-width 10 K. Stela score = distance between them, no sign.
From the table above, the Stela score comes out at 36.3 K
